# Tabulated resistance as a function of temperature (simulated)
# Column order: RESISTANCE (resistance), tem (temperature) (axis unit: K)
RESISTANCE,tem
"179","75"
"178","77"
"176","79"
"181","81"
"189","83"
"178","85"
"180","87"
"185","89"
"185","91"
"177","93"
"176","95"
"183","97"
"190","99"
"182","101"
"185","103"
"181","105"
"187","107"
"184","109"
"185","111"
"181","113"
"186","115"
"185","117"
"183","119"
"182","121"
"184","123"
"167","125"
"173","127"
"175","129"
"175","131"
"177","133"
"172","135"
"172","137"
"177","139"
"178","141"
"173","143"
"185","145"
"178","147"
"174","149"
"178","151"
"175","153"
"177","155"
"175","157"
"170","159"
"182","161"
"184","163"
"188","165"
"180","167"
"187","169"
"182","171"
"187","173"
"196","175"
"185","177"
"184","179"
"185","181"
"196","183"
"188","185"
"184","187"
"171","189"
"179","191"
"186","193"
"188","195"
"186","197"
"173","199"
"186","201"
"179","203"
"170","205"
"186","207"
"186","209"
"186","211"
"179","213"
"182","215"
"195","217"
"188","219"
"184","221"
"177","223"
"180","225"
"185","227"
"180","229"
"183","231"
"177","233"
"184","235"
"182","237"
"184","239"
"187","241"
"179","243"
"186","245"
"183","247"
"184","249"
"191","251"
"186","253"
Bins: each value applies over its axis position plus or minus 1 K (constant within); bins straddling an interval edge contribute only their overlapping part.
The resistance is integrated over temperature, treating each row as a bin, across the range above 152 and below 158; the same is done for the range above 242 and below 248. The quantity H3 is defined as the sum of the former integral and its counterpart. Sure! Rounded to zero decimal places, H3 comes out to 2150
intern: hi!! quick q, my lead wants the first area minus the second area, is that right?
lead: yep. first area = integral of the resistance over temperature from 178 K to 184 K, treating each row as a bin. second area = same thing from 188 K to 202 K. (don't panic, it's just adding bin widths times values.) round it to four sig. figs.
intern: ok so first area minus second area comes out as -1408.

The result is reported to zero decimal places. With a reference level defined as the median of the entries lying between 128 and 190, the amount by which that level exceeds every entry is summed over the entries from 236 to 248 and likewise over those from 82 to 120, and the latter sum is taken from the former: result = 67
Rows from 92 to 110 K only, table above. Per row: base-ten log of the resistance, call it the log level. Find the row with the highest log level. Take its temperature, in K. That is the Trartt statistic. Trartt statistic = 99 K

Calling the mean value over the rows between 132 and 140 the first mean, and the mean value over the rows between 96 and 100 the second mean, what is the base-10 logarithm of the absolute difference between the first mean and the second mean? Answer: 1.08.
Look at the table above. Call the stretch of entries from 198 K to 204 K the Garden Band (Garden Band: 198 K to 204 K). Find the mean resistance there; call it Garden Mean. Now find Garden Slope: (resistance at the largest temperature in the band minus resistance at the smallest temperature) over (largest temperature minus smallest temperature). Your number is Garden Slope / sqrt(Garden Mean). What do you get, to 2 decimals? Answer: 0.11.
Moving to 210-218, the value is 0.11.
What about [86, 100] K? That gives 0.06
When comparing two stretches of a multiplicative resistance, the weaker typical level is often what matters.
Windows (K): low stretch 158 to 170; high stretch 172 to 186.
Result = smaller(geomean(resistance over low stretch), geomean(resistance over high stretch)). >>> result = 182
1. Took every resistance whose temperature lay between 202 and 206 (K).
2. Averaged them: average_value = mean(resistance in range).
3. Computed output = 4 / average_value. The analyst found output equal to 0.0229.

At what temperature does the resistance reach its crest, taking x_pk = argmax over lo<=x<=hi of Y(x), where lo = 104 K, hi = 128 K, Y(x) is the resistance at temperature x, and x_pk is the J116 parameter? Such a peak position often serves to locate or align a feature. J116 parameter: 107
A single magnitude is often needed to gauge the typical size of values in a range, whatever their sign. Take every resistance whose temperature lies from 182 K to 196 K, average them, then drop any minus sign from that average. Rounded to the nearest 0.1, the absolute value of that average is 184.6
